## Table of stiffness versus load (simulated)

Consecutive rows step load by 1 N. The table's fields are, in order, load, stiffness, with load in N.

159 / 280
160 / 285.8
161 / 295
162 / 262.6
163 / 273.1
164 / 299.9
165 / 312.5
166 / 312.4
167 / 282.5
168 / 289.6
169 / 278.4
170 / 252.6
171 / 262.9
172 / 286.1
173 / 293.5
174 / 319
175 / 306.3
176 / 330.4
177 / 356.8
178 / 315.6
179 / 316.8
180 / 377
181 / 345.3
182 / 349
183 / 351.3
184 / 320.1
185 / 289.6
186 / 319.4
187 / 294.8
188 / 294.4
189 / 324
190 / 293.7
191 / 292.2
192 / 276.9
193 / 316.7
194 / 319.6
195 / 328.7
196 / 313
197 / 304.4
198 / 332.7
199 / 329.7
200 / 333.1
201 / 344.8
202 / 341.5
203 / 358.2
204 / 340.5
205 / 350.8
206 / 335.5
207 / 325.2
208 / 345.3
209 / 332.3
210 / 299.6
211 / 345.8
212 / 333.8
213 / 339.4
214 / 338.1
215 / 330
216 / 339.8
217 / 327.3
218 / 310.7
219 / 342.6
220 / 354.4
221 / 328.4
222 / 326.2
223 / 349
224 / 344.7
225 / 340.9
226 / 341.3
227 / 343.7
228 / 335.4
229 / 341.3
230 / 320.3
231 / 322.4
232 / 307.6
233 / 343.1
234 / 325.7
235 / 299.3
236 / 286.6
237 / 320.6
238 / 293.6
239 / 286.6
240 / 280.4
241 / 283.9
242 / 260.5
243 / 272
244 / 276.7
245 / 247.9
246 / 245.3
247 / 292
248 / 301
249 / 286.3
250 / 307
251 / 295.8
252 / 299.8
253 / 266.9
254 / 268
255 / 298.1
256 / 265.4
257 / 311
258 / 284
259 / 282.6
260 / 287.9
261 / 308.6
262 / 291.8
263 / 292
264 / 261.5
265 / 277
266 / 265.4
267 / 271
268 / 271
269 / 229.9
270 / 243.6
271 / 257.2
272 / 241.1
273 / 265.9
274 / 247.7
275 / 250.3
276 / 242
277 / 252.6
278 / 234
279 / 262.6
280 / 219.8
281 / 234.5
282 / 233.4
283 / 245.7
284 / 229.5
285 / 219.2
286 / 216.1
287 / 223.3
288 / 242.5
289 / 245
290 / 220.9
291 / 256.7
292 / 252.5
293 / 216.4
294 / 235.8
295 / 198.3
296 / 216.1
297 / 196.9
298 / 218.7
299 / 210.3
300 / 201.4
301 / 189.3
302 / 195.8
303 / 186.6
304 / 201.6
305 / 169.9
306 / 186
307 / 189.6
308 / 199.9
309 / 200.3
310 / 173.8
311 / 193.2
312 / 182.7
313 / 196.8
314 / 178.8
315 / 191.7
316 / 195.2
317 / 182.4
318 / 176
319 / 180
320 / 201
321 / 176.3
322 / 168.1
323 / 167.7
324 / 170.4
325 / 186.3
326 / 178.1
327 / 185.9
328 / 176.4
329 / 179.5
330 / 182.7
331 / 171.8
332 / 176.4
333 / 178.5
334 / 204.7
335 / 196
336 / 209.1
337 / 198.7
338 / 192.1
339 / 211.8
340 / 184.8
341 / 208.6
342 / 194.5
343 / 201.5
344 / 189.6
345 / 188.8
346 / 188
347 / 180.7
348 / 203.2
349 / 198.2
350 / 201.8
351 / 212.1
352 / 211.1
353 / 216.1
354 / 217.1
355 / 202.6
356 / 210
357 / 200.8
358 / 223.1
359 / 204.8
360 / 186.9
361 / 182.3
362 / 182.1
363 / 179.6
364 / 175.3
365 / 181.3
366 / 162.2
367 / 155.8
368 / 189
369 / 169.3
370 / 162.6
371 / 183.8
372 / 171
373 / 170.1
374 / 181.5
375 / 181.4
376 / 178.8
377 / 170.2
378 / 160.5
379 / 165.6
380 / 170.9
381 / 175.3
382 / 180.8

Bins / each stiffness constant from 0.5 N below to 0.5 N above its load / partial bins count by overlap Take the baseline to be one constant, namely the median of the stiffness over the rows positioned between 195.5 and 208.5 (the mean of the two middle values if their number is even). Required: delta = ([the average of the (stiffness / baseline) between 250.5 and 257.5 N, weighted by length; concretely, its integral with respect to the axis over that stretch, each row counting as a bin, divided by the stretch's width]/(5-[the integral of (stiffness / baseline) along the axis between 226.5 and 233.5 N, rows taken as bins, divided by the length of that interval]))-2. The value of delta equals -1.79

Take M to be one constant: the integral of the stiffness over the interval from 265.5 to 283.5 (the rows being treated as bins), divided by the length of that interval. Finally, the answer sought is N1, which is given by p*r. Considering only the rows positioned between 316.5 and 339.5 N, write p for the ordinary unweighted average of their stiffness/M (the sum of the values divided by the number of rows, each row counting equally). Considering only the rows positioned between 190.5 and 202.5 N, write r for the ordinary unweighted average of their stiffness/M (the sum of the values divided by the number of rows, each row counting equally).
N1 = 0.96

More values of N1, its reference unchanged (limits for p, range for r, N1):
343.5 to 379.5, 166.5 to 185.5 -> 0.95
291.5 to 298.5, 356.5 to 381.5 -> 0.64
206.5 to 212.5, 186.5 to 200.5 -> 1.67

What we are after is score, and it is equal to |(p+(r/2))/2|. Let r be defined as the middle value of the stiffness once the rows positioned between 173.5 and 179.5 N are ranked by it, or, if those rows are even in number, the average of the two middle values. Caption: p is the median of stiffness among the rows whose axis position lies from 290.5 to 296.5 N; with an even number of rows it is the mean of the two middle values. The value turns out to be 193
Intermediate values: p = 226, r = 318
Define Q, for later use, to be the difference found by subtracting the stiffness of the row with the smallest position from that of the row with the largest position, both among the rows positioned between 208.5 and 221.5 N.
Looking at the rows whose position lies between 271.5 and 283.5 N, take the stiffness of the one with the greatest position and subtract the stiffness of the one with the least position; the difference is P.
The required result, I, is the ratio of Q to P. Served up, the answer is -0.8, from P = 5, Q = -4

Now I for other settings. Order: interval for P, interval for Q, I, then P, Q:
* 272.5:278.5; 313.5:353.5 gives -1.2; -32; 37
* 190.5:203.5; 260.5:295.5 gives -1.7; 66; -110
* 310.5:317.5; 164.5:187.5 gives 1.6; -11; -18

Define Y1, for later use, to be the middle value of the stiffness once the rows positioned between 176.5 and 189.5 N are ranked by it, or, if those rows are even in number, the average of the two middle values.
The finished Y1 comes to 320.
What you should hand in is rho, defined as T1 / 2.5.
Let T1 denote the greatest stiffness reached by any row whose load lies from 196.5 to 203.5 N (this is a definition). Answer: 143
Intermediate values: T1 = 358.2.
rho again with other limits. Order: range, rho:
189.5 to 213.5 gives 143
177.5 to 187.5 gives 151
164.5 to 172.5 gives 125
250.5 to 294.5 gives 124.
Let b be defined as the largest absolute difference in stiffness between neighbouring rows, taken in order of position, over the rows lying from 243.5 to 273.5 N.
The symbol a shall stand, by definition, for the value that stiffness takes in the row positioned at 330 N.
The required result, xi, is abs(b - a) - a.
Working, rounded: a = 182.7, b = 47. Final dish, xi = -47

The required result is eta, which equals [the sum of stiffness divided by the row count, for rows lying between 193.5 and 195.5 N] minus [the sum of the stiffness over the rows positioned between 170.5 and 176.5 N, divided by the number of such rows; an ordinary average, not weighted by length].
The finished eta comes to 24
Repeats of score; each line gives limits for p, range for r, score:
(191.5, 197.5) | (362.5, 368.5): 202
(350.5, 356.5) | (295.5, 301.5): 157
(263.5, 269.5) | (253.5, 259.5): 205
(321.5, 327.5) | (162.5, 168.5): 161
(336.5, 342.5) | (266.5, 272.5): 161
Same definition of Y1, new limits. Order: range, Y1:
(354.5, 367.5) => 182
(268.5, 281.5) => 244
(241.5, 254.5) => 277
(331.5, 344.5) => 196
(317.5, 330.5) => 178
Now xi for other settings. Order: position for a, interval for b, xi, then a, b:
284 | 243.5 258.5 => -47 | 229.5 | 47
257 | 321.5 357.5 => -27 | 311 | 27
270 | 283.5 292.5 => -36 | 243.6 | 36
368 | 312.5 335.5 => -26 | 189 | 26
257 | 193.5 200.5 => -28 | 311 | 28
